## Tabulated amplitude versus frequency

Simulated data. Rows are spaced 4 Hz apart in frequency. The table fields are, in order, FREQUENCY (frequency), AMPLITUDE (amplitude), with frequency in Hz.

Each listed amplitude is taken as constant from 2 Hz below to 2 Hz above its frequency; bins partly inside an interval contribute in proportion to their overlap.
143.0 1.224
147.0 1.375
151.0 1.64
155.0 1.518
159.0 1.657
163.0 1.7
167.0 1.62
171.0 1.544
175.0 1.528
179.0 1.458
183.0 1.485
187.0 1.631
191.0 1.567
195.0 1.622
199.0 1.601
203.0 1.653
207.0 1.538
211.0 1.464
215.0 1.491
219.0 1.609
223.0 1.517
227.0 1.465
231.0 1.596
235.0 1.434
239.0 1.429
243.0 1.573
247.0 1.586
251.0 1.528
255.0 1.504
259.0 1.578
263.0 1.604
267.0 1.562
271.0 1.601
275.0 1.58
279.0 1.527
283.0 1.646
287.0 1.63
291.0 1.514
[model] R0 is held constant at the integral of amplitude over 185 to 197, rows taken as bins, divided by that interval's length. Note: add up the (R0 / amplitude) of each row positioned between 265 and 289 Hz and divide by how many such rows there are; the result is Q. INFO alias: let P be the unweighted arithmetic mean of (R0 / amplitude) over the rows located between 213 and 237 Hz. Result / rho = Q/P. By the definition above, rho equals 0.953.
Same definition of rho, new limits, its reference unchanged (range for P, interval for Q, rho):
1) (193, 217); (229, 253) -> 1.025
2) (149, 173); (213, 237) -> 1.062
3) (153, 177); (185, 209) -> 0.994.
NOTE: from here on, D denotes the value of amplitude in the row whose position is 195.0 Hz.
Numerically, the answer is 1.622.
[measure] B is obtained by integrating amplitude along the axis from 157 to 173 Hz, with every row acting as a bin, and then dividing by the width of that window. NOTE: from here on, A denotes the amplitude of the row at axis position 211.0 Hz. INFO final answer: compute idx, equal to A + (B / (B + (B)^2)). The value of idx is 1.84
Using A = 1.464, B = 1.63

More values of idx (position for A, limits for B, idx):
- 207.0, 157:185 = 1.93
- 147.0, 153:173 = 1.76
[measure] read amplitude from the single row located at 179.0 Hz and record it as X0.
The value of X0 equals 1.458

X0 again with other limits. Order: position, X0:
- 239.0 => 1.429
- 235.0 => 1.434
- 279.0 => 1.527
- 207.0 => 1.538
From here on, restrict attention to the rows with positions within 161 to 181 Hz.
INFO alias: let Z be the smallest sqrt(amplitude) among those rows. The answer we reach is 1.21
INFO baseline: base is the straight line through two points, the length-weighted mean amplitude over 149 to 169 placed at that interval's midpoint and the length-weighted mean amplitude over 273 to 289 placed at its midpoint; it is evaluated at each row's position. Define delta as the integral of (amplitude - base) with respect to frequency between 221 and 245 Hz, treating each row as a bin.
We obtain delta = -2.5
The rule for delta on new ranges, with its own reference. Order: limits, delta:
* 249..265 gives -0.8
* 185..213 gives -1.0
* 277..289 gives 0.1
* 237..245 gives -0.8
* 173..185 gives -1.6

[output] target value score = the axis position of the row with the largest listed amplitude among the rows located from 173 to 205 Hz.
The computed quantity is 203.0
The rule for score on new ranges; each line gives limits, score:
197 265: 203.0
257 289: 283.0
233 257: 247.0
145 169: 163.0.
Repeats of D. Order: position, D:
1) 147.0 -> 1.375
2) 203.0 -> 1.653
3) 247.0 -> 1.586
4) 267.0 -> 1.562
